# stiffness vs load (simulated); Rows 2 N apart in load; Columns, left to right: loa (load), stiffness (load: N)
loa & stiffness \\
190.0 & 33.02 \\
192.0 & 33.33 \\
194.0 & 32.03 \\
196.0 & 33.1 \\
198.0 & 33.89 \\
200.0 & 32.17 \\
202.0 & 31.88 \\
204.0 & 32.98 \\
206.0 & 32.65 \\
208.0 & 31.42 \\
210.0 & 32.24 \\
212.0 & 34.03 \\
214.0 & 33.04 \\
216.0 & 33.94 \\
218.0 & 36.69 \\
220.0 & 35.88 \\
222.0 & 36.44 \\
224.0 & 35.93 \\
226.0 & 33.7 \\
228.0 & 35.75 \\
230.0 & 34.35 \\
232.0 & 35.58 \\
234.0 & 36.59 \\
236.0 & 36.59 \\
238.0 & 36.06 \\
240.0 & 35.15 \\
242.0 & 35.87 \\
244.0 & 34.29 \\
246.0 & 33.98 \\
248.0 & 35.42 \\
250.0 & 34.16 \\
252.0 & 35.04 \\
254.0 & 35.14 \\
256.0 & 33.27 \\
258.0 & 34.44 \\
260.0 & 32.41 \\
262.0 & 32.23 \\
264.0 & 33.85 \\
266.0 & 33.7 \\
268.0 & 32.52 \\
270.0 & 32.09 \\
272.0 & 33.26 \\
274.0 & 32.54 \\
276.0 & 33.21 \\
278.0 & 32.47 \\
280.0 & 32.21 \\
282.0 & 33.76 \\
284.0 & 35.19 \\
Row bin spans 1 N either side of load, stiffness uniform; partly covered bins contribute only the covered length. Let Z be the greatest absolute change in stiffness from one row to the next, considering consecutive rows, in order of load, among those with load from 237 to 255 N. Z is 1.58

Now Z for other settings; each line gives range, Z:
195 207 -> 1.72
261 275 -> 1.62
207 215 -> 1.79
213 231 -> 2.75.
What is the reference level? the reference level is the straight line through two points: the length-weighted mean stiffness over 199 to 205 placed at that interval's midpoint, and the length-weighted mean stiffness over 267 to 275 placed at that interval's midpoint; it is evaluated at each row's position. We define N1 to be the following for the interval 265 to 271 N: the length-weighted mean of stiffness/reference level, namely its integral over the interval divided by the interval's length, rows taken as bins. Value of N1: 1.01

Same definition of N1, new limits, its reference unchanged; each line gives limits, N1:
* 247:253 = 1.07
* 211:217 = 1.04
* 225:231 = 1.07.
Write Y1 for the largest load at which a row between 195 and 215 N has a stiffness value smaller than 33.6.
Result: 214.0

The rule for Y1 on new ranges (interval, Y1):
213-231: 214.0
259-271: 270.0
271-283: 280.0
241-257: 256.0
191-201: 200.0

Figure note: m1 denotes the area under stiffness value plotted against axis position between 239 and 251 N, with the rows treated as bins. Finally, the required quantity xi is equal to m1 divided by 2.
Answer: 209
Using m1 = 418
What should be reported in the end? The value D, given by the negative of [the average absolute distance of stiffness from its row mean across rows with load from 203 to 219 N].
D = -1.13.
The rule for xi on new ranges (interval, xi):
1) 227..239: 215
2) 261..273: 198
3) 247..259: 207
